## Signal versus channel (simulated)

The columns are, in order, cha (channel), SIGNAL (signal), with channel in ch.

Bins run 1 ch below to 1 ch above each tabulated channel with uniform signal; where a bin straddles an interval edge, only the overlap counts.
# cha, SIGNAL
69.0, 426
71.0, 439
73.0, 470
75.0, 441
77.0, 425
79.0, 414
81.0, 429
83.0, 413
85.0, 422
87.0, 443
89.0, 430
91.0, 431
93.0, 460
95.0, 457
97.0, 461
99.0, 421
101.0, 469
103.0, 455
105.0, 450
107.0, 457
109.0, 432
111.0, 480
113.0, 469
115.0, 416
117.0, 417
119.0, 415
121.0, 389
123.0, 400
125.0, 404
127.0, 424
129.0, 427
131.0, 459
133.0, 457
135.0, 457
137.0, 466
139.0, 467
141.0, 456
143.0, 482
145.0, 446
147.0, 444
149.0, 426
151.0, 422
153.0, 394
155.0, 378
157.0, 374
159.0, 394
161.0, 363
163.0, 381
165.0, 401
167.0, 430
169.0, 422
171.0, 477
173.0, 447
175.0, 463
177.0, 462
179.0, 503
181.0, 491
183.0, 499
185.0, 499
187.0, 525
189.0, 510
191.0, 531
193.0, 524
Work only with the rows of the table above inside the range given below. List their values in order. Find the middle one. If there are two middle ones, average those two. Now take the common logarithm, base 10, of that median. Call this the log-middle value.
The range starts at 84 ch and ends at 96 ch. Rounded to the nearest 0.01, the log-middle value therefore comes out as 2.64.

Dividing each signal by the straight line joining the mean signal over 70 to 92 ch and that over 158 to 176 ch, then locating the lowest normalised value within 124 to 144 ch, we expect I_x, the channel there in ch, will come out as 125.0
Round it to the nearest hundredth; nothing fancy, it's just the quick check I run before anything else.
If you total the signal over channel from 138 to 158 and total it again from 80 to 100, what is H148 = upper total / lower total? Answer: 0.98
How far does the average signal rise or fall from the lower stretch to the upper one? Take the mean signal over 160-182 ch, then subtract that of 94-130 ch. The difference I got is 4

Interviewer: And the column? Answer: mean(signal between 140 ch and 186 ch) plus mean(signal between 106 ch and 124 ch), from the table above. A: 868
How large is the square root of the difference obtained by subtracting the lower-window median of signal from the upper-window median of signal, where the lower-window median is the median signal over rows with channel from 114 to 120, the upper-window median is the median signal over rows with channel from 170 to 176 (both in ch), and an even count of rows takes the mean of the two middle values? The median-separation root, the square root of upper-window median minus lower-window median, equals 6.9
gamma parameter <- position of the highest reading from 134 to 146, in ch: 143.0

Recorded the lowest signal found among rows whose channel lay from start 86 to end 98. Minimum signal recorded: 430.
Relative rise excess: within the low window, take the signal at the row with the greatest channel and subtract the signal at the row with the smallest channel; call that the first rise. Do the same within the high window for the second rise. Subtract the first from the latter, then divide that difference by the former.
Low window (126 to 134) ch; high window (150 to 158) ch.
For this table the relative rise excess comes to -2.5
